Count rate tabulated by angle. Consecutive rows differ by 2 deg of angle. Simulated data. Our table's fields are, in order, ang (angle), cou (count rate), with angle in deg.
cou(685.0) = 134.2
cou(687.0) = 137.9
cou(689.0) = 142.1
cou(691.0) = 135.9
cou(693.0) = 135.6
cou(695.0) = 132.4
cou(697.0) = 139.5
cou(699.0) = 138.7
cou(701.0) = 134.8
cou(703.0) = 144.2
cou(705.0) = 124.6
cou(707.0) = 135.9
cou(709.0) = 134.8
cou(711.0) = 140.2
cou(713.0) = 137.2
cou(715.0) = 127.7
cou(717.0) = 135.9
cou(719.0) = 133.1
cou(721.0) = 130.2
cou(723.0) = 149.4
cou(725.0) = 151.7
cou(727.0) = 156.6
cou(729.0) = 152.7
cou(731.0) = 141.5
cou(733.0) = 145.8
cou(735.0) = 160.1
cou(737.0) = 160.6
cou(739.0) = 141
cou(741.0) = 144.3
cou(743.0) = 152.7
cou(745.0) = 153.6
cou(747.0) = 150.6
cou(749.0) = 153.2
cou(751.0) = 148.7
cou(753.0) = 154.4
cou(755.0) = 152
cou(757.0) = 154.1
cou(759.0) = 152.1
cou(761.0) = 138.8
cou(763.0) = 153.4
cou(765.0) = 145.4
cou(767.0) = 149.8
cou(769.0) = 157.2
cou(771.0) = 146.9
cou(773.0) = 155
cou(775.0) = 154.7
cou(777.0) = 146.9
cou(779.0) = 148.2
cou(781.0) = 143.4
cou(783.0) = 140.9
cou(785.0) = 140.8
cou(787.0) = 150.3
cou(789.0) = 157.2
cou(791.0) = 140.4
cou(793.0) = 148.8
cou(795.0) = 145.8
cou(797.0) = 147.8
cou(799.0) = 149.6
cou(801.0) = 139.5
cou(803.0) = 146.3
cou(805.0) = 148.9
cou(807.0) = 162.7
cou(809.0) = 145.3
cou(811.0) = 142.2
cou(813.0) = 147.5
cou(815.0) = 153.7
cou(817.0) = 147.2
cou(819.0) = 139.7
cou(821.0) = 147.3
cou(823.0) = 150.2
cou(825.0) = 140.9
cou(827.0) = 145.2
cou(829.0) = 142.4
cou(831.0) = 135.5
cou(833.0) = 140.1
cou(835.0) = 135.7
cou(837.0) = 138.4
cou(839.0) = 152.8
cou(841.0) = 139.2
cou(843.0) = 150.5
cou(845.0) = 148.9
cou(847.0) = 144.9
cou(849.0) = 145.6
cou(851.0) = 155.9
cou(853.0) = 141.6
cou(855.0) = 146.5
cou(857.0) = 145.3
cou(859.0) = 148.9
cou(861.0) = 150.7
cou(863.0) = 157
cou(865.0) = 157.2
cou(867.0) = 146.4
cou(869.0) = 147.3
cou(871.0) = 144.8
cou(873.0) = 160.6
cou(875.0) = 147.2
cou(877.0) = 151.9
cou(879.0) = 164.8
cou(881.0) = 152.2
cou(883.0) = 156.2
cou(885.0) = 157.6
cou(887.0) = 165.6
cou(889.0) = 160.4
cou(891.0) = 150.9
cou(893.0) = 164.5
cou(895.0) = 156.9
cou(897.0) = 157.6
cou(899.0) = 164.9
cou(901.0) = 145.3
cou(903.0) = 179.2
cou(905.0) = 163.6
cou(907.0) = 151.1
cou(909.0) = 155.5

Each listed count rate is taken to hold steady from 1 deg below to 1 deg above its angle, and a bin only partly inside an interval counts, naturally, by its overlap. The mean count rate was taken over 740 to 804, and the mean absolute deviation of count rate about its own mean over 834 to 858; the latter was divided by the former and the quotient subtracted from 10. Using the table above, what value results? 9.97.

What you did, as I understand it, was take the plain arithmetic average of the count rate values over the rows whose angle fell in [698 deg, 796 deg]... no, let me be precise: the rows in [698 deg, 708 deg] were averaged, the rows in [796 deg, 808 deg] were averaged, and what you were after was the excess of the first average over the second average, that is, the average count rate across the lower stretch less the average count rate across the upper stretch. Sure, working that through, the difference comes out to -13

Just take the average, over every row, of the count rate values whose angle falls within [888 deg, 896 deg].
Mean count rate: 158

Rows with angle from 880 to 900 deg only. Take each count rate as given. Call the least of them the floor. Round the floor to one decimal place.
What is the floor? 150.9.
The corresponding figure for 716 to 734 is 130.2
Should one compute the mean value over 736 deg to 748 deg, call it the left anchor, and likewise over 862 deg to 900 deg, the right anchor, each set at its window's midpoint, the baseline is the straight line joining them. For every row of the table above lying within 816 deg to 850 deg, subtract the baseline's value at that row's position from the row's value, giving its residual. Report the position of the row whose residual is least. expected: 831.0 deg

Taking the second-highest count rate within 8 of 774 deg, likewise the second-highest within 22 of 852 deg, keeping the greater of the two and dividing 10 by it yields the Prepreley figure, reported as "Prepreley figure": 0.064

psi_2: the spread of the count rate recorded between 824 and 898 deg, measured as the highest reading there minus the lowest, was 30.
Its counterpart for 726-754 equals 20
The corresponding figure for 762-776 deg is 12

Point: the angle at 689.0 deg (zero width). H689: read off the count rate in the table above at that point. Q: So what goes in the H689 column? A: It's 142.1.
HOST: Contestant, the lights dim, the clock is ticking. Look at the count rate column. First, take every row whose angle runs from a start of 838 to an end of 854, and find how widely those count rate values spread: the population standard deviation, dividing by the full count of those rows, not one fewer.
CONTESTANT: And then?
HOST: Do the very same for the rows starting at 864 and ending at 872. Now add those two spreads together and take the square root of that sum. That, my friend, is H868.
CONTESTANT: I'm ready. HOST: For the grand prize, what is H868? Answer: 3.19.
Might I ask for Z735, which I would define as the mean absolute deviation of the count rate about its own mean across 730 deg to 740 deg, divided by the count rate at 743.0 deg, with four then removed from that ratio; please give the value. -3.94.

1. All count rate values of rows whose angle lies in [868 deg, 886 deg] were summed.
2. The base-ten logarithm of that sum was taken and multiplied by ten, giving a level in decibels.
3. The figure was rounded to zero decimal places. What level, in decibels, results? 31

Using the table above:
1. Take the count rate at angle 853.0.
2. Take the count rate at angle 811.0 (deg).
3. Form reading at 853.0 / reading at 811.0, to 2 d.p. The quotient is 1.00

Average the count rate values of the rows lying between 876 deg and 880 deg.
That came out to 158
